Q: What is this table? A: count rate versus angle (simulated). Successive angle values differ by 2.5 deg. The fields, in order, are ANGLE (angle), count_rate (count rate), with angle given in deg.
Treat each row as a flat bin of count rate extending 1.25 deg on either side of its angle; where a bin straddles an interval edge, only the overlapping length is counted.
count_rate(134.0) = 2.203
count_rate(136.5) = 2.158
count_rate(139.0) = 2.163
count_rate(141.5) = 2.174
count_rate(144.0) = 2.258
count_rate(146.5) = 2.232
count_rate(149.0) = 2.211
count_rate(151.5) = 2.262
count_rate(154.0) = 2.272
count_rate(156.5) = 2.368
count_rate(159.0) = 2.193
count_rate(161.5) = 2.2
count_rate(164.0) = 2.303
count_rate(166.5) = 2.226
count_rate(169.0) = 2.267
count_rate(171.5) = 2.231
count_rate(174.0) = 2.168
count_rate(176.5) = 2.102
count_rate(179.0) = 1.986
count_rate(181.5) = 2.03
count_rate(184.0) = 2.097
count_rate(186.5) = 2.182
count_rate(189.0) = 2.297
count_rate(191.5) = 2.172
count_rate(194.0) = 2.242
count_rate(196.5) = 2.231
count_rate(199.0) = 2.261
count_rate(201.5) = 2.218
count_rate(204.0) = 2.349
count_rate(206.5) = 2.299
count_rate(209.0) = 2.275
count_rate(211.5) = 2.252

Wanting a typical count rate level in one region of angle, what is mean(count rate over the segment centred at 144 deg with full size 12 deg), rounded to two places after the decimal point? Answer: 2.21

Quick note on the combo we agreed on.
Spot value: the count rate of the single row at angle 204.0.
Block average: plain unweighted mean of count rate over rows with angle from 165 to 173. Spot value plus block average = 4.59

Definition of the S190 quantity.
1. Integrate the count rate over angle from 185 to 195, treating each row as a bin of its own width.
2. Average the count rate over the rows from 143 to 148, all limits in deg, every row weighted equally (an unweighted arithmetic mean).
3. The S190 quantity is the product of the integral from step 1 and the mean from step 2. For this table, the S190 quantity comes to 50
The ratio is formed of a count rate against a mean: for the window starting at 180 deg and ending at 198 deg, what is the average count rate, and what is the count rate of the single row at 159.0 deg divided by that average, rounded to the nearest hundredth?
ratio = 1.01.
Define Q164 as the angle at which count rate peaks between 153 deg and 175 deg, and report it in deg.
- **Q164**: 156.5 deg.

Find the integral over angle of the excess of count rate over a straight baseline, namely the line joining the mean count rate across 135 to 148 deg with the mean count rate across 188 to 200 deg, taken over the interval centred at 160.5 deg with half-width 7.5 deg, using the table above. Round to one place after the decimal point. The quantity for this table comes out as 0.7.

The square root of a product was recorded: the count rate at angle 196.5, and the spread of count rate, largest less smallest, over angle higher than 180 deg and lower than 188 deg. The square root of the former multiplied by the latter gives 0.58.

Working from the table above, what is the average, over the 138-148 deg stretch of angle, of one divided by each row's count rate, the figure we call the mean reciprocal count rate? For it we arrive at 0.453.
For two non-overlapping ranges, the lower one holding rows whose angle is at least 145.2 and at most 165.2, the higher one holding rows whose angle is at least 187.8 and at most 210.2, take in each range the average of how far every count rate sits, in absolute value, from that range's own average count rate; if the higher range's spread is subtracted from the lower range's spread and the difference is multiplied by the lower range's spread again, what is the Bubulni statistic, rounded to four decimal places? 0.0003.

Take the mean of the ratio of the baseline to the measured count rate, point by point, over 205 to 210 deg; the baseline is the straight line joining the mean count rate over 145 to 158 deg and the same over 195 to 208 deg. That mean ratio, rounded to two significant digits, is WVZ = 0.99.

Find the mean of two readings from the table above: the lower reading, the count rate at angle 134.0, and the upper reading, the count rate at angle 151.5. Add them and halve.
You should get 2.23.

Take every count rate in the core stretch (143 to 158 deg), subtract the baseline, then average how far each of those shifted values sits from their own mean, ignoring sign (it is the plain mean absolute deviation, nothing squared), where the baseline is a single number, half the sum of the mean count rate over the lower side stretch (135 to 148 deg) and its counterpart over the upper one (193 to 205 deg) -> 0.04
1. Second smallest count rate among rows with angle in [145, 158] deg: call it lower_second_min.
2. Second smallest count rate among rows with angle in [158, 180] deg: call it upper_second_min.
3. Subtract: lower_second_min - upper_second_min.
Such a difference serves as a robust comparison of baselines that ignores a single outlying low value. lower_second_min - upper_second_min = 0.13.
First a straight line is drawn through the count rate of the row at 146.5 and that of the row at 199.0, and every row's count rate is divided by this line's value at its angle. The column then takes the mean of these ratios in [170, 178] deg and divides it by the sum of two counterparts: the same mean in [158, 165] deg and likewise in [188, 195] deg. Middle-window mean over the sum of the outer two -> 0.485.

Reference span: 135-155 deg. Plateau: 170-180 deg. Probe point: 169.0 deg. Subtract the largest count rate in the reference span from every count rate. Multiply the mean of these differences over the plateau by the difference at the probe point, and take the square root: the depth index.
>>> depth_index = 0.03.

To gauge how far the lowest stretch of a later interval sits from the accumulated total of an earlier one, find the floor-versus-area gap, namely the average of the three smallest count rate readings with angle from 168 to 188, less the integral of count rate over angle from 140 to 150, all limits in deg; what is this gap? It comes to -20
